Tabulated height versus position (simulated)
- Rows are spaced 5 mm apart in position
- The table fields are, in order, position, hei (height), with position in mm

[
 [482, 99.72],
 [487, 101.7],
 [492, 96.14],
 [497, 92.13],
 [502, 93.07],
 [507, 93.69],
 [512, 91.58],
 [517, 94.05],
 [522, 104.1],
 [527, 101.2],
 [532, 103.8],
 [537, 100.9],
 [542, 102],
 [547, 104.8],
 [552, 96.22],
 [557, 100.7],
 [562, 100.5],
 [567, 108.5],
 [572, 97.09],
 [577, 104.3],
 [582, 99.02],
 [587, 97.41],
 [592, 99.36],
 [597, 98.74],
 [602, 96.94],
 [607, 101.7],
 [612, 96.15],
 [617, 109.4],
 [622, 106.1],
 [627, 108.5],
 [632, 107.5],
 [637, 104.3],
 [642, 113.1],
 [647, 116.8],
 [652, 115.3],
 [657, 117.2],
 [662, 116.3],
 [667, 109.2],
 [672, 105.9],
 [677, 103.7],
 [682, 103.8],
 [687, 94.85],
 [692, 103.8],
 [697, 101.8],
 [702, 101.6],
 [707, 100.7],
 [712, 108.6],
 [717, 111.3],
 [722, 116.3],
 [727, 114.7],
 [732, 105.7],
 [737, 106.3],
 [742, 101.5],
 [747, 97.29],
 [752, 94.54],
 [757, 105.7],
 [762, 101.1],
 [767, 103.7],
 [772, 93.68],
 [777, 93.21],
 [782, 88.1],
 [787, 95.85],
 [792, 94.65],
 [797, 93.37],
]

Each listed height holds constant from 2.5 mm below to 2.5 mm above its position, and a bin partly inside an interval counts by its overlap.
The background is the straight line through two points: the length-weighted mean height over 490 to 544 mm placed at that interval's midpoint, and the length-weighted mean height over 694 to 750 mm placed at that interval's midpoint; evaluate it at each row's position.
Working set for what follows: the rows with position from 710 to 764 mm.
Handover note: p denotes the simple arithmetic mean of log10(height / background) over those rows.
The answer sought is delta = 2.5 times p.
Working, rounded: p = -0.004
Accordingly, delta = -0.010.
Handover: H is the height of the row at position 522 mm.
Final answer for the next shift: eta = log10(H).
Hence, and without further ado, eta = 2.02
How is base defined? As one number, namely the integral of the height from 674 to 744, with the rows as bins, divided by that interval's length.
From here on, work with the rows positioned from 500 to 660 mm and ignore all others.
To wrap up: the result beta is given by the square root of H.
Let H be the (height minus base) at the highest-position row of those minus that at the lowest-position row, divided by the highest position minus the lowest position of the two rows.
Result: 0.39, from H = 0.156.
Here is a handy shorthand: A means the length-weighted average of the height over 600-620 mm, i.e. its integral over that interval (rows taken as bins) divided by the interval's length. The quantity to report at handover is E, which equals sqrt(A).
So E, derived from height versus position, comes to 10.1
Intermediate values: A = 101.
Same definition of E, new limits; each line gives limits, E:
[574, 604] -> 10.0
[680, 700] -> 10.1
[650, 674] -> 10.6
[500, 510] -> 9.7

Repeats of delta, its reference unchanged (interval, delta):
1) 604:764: 0.018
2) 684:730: 0.005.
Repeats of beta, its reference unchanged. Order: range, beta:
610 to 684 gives 0.33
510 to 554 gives 0.34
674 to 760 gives 0.16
